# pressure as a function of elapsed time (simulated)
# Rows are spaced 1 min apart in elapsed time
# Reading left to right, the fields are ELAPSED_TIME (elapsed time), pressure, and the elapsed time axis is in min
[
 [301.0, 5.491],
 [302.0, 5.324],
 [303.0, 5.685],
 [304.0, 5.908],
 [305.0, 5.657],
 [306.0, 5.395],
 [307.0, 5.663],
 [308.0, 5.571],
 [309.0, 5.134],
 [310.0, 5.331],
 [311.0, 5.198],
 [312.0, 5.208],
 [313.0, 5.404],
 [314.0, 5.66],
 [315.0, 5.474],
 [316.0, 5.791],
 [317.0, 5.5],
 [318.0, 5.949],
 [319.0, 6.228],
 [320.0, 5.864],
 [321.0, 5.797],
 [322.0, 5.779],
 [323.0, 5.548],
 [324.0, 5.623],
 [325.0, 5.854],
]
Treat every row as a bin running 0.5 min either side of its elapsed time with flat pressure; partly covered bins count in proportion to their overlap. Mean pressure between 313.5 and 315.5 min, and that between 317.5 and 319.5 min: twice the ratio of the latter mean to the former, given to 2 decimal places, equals 2.19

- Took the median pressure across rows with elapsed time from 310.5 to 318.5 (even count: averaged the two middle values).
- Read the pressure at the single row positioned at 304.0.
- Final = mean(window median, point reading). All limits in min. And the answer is 5.70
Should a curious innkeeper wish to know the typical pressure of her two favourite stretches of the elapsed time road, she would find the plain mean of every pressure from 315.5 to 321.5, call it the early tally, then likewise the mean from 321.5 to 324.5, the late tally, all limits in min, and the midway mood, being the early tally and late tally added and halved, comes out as 5.75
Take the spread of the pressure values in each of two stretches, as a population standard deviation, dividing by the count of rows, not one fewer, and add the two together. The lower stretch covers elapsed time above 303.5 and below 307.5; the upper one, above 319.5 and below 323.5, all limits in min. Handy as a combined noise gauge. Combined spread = 0.30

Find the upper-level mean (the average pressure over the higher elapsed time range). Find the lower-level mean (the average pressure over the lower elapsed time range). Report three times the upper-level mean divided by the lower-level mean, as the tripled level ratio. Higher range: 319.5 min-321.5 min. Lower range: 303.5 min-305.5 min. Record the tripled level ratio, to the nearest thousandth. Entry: 3.025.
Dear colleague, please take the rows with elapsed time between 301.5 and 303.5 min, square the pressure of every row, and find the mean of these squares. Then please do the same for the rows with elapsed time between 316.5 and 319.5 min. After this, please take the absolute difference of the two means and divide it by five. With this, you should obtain 0.90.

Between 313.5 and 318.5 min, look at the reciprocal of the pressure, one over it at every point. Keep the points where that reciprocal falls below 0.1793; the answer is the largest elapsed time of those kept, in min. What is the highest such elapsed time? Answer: 318.0 min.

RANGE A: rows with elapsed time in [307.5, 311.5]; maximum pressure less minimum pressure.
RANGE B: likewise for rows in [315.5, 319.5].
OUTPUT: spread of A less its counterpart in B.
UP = -0.29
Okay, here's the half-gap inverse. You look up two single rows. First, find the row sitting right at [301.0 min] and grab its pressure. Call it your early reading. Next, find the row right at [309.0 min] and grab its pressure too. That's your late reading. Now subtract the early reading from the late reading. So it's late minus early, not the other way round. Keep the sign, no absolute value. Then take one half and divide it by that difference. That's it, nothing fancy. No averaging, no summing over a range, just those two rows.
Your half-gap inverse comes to -1.4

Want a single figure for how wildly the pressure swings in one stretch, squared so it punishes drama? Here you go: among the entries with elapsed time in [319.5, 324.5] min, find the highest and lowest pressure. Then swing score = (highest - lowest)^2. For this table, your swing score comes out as 0.1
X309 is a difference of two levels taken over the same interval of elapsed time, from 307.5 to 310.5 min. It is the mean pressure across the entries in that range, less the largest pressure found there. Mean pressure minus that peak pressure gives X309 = -0.23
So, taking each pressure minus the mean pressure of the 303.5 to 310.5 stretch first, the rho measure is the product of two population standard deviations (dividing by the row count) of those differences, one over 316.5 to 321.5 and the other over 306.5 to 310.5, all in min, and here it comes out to 0.049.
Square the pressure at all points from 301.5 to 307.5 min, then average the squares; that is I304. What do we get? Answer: 31.5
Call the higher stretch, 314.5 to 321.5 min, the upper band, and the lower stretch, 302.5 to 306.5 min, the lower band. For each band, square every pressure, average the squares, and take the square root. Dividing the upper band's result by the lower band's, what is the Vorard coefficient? 1.02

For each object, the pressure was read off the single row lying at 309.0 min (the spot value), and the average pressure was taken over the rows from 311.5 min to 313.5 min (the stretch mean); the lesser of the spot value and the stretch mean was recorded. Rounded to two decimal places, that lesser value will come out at 5.13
